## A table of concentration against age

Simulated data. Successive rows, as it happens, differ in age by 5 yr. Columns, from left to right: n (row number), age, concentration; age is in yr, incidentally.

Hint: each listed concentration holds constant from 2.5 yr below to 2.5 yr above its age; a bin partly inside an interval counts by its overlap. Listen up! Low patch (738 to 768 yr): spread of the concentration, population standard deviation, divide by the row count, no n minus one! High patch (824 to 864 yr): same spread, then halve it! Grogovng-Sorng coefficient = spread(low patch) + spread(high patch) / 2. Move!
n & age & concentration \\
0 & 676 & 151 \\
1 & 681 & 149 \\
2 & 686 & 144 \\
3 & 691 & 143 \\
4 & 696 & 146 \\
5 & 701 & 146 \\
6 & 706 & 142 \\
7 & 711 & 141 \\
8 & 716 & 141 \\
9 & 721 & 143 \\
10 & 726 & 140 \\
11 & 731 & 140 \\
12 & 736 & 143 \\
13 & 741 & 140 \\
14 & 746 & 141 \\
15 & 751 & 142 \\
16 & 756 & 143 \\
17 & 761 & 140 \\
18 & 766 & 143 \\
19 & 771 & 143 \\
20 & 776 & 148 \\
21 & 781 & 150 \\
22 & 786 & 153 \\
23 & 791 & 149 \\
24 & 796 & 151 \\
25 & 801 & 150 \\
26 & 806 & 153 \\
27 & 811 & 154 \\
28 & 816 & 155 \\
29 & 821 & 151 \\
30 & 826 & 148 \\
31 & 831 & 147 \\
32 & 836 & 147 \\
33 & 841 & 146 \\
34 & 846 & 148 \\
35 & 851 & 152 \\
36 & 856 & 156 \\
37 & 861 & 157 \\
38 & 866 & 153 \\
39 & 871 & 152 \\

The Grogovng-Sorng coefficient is 3.3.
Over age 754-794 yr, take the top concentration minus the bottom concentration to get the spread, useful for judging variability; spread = 13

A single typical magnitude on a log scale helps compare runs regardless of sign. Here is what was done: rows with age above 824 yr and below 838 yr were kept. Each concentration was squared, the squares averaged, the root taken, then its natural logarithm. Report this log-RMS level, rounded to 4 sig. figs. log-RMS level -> 4.993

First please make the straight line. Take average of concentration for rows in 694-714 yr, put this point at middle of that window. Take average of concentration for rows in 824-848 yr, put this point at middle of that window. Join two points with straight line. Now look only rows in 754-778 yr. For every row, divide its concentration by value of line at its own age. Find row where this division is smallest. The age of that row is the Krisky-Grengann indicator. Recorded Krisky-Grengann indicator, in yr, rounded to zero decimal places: 761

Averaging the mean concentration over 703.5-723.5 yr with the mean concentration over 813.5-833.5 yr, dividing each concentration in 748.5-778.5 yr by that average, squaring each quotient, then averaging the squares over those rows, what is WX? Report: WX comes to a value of 0.96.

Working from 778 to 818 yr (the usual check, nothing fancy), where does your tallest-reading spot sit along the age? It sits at 816 yr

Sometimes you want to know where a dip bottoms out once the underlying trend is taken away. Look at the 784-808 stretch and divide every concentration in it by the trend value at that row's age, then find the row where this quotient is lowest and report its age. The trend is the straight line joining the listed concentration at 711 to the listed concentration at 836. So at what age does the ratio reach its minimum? 791 yr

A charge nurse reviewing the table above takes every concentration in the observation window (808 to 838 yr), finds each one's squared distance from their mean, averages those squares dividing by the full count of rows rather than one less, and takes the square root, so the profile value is 3.2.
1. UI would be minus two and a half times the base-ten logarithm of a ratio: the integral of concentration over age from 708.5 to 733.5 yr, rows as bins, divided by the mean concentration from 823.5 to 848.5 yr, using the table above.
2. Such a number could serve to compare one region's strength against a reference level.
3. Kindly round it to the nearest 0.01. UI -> -3.45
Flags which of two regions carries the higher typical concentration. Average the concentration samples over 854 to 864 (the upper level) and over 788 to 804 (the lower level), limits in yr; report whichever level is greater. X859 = 156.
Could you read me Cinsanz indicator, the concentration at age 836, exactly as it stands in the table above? 147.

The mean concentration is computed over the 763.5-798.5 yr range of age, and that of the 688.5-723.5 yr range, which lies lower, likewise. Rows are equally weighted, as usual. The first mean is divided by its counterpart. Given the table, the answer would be 1.03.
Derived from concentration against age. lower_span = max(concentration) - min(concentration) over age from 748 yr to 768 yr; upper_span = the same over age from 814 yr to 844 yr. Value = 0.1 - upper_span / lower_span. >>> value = -2.9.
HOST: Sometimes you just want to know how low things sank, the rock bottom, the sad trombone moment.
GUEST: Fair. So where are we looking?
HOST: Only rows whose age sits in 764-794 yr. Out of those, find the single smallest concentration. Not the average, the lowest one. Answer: 143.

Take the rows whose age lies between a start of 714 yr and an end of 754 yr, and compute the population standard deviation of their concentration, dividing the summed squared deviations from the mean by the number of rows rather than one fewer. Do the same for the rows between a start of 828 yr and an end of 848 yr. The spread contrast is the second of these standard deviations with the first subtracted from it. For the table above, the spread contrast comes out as -0.49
